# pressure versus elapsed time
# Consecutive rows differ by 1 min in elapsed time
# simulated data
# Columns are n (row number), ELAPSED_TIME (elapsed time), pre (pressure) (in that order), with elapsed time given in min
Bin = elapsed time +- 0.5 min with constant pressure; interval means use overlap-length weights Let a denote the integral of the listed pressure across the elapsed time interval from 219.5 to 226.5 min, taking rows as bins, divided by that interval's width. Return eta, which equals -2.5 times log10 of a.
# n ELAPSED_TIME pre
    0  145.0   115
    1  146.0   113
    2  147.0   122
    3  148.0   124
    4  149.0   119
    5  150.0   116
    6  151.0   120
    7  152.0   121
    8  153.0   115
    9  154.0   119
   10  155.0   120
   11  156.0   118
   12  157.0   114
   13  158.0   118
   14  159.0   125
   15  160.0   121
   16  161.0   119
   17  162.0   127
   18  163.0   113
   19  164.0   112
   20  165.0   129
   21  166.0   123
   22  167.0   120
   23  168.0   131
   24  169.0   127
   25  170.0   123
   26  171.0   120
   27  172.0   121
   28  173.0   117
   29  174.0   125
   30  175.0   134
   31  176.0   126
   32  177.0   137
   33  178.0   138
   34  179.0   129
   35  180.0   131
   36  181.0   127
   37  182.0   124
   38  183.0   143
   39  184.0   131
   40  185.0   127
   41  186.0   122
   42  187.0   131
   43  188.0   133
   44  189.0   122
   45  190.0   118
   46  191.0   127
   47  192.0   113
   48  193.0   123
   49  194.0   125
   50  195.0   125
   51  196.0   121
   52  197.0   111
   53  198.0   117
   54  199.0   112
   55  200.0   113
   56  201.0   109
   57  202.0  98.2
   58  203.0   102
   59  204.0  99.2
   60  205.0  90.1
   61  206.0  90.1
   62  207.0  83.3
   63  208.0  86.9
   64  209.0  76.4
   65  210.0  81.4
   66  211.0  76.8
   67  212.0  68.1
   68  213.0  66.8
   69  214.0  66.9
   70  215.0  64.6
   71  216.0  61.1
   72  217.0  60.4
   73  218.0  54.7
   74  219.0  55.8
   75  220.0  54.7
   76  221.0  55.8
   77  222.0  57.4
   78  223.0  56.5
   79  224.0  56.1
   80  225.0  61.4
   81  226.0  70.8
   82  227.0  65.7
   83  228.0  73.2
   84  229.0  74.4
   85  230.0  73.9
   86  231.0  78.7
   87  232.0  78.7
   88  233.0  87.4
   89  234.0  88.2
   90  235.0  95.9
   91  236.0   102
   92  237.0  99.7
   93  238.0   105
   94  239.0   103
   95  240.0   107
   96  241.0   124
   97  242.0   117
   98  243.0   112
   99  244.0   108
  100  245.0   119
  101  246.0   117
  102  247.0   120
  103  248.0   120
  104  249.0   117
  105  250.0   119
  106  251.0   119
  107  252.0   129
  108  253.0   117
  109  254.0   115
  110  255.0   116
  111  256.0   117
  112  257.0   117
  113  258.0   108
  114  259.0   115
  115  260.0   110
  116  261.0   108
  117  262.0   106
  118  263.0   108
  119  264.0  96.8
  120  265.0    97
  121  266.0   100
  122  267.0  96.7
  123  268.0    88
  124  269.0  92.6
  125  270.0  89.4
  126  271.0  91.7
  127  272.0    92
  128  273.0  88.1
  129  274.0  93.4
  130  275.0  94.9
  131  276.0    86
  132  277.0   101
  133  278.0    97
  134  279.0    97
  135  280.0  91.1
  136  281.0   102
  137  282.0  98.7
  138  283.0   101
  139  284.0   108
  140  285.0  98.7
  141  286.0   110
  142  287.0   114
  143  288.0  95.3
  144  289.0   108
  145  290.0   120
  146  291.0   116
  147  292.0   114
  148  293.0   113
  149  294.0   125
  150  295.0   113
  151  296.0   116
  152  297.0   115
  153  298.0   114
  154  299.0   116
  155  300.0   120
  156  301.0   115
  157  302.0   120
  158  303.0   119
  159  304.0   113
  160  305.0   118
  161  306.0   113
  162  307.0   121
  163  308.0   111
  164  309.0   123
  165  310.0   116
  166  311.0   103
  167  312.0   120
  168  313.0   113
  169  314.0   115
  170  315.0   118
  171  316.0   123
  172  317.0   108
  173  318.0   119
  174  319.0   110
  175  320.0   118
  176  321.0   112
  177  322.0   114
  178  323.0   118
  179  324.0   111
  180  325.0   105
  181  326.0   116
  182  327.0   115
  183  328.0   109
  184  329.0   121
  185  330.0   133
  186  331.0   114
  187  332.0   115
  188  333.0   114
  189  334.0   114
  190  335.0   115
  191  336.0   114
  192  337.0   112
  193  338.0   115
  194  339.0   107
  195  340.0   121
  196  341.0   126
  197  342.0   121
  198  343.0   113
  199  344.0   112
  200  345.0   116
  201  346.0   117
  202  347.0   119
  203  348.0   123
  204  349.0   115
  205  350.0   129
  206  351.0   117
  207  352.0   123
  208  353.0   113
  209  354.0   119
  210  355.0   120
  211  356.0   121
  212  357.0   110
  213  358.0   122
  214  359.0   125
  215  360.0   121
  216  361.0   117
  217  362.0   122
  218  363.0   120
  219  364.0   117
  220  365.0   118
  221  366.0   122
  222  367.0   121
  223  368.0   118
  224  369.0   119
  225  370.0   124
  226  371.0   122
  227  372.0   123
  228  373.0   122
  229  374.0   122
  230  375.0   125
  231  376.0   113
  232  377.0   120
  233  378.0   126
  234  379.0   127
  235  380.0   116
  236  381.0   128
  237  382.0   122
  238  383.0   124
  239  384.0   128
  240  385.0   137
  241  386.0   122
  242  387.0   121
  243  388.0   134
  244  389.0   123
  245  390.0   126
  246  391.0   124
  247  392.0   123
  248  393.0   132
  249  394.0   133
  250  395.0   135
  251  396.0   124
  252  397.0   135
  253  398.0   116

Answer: -4.43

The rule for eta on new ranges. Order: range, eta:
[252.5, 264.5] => -5.11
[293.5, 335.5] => -5.16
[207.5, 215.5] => -4.67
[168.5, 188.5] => -5.27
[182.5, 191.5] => -5.27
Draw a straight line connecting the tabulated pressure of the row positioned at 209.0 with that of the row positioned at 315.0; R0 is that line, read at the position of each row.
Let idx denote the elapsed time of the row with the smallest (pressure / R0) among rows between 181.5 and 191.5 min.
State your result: 190.0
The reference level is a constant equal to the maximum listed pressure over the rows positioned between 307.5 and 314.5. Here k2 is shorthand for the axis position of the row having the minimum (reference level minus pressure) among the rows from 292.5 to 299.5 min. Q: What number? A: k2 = 294.0 min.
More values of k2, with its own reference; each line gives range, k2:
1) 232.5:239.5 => 238.0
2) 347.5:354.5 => 350.0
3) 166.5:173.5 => 168.0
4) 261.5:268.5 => 263.0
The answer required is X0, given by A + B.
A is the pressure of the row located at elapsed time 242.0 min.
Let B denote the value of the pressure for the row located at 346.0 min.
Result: 234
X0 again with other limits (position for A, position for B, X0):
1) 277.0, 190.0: 219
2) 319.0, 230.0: 184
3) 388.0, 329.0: 255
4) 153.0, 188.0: 248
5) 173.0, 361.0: 234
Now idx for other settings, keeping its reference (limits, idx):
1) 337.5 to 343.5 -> 339.0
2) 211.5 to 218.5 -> 218.0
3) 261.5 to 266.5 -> 265.0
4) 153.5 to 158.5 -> 157.0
